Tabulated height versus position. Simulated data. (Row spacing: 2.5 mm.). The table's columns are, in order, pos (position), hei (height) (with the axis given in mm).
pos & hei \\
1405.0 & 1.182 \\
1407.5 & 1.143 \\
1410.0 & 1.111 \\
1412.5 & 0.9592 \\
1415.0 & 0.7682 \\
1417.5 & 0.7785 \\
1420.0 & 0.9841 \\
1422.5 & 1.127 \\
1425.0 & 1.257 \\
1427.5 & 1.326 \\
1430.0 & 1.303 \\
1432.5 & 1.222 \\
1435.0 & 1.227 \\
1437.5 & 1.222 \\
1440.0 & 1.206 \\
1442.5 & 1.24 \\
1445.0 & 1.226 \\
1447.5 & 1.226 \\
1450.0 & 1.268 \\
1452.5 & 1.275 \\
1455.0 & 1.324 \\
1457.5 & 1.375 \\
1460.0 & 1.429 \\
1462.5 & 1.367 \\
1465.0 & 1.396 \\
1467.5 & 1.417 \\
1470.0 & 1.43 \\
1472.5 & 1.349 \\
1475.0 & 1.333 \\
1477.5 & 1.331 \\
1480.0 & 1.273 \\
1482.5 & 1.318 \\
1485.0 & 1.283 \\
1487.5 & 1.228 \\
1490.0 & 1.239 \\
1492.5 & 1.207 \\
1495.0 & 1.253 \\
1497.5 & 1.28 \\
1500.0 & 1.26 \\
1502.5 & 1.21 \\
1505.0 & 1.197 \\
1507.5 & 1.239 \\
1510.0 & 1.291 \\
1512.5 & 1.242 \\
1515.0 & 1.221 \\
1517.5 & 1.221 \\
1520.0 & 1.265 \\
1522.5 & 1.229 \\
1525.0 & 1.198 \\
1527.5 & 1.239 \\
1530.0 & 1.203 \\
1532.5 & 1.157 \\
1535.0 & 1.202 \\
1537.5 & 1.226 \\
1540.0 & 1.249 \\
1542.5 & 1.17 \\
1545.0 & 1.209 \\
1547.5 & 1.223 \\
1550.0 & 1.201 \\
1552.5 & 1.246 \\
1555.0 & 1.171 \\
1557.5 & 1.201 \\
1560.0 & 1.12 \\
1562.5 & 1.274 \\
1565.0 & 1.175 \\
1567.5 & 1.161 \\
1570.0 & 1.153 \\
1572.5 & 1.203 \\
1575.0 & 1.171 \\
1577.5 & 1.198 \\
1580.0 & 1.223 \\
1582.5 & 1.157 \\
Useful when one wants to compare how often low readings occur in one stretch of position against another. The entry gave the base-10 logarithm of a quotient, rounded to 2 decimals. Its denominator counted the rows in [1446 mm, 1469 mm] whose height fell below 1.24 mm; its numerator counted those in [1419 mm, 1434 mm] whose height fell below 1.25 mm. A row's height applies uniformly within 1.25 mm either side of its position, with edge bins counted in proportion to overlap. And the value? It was 0.48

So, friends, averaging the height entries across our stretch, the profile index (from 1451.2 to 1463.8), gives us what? 1.354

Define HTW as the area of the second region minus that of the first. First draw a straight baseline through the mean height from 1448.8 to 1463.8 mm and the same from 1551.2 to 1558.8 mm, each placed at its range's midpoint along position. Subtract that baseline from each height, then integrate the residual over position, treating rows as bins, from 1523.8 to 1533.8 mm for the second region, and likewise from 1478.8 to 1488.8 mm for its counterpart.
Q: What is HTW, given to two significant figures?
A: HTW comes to -0.15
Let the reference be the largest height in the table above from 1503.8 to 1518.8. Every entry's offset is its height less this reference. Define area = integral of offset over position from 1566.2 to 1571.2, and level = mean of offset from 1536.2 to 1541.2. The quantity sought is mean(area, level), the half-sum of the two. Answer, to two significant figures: -0.36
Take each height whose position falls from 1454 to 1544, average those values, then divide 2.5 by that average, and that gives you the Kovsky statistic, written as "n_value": 1.96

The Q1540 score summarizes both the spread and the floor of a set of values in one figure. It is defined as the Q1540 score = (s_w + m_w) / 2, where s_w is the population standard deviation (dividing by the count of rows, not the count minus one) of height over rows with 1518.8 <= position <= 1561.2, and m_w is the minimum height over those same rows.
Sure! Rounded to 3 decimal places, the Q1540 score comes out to 0.578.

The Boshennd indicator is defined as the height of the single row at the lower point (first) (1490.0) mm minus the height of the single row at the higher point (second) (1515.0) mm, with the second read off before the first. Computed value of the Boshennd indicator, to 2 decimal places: 0.02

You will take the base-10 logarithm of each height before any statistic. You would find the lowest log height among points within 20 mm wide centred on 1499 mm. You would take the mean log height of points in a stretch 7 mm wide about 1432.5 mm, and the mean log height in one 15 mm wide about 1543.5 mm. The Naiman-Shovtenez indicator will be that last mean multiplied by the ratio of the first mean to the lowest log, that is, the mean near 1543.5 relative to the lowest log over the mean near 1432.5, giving 0.104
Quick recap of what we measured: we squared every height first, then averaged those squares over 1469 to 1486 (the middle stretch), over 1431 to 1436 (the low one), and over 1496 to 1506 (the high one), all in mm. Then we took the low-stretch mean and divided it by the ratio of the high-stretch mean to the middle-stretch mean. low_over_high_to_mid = 1.74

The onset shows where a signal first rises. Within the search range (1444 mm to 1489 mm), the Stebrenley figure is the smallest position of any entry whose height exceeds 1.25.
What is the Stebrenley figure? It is 1450.0 mm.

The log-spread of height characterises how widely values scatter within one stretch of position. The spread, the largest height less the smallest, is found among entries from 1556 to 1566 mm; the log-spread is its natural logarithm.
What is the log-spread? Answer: -1.9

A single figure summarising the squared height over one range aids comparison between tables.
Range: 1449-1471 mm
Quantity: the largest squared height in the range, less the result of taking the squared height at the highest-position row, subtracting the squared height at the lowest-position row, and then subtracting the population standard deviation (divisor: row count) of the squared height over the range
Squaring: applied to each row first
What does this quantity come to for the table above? 1.77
